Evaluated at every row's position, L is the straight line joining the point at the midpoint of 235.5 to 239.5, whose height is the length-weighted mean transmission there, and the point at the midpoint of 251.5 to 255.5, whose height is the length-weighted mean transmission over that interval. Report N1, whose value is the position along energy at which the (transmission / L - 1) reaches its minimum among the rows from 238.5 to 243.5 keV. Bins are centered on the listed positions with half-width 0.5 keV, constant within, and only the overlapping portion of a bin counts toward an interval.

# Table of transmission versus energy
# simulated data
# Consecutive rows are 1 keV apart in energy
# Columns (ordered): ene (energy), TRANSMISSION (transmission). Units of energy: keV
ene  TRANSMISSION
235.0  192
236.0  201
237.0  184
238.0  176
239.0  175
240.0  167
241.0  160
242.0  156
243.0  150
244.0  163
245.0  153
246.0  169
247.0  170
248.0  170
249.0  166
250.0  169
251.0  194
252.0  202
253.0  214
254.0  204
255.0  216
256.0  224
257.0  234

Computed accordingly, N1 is 243.0 keV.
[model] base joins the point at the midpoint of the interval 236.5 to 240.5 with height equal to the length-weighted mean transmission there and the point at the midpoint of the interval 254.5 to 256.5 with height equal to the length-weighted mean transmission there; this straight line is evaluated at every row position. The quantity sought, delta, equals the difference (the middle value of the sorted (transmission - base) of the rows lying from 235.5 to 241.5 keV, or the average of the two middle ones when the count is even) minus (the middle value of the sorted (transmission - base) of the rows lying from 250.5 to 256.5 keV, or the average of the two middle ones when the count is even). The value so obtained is 6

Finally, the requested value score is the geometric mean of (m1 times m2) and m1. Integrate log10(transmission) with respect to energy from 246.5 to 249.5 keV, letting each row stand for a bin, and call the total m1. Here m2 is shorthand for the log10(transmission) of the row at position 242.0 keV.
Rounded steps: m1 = 6.68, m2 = 2.19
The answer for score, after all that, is 9.9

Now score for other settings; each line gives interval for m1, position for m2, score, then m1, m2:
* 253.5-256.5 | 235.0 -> 10.6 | 6.99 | 2.28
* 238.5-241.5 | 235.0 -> 10.1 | 6.67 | 2.28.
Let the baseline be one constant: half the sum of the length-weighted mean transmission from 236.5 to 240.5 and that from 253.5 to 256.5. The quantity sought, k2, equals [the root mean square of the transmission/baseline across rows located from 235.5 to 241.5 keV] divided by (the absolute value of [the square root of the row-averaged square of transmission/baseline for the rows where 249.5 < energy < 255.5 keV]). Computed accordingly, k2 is 0.89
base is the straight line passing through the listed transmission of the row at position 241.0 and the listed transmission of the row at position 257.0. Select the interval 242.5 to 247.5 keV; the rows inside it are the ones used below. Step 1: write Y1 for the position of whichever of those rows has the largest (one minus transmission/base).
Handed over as 245.0 keV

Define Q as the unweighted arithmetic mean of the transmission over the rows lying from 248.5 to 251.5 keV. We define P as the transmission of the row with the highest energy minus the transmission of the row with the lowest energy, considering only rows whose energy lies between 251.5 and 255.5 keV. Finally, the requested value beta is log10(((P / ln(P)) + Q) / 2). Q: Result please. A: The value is 1.96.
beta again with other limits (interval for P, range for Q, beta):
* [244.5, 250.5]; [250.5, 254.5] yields 2.02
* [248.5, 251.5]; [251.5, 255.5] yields 2.04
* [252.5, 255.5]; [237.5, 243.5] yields 1.92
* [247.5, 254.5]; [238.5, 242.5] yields 1.94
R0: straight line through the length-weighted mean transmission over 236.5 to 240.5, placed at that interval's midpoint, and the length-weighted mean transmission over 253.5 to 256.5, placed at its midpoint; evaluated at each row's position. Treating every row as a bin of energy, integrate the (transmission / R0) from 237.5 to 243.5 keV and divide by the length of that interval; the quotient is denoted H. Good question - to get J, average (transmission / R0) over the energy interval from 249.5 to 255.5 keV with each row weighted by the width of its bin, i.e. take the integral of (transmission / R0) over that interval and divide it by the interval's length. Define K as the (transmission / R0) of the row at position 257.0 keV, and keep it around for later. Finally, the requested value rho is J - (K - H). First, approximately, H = 0.912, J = 0.96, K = 1.07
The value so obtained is 0.80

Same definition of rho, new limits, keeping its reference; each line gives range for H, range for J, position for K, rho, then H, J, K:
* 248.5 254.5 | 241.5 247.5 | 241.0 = 0.89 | 0.927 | 0.84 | 0.88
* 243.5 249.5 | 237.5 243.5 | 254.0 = 0.80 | 0.849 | 0.91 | 0.96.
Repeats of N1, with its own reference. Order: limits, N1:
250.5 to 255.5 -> 251.0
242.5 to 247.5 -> 243.0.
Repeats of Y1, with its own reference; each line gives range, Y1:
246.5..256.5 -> 250.0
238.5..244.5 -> 243.0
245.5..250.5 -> 250.0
